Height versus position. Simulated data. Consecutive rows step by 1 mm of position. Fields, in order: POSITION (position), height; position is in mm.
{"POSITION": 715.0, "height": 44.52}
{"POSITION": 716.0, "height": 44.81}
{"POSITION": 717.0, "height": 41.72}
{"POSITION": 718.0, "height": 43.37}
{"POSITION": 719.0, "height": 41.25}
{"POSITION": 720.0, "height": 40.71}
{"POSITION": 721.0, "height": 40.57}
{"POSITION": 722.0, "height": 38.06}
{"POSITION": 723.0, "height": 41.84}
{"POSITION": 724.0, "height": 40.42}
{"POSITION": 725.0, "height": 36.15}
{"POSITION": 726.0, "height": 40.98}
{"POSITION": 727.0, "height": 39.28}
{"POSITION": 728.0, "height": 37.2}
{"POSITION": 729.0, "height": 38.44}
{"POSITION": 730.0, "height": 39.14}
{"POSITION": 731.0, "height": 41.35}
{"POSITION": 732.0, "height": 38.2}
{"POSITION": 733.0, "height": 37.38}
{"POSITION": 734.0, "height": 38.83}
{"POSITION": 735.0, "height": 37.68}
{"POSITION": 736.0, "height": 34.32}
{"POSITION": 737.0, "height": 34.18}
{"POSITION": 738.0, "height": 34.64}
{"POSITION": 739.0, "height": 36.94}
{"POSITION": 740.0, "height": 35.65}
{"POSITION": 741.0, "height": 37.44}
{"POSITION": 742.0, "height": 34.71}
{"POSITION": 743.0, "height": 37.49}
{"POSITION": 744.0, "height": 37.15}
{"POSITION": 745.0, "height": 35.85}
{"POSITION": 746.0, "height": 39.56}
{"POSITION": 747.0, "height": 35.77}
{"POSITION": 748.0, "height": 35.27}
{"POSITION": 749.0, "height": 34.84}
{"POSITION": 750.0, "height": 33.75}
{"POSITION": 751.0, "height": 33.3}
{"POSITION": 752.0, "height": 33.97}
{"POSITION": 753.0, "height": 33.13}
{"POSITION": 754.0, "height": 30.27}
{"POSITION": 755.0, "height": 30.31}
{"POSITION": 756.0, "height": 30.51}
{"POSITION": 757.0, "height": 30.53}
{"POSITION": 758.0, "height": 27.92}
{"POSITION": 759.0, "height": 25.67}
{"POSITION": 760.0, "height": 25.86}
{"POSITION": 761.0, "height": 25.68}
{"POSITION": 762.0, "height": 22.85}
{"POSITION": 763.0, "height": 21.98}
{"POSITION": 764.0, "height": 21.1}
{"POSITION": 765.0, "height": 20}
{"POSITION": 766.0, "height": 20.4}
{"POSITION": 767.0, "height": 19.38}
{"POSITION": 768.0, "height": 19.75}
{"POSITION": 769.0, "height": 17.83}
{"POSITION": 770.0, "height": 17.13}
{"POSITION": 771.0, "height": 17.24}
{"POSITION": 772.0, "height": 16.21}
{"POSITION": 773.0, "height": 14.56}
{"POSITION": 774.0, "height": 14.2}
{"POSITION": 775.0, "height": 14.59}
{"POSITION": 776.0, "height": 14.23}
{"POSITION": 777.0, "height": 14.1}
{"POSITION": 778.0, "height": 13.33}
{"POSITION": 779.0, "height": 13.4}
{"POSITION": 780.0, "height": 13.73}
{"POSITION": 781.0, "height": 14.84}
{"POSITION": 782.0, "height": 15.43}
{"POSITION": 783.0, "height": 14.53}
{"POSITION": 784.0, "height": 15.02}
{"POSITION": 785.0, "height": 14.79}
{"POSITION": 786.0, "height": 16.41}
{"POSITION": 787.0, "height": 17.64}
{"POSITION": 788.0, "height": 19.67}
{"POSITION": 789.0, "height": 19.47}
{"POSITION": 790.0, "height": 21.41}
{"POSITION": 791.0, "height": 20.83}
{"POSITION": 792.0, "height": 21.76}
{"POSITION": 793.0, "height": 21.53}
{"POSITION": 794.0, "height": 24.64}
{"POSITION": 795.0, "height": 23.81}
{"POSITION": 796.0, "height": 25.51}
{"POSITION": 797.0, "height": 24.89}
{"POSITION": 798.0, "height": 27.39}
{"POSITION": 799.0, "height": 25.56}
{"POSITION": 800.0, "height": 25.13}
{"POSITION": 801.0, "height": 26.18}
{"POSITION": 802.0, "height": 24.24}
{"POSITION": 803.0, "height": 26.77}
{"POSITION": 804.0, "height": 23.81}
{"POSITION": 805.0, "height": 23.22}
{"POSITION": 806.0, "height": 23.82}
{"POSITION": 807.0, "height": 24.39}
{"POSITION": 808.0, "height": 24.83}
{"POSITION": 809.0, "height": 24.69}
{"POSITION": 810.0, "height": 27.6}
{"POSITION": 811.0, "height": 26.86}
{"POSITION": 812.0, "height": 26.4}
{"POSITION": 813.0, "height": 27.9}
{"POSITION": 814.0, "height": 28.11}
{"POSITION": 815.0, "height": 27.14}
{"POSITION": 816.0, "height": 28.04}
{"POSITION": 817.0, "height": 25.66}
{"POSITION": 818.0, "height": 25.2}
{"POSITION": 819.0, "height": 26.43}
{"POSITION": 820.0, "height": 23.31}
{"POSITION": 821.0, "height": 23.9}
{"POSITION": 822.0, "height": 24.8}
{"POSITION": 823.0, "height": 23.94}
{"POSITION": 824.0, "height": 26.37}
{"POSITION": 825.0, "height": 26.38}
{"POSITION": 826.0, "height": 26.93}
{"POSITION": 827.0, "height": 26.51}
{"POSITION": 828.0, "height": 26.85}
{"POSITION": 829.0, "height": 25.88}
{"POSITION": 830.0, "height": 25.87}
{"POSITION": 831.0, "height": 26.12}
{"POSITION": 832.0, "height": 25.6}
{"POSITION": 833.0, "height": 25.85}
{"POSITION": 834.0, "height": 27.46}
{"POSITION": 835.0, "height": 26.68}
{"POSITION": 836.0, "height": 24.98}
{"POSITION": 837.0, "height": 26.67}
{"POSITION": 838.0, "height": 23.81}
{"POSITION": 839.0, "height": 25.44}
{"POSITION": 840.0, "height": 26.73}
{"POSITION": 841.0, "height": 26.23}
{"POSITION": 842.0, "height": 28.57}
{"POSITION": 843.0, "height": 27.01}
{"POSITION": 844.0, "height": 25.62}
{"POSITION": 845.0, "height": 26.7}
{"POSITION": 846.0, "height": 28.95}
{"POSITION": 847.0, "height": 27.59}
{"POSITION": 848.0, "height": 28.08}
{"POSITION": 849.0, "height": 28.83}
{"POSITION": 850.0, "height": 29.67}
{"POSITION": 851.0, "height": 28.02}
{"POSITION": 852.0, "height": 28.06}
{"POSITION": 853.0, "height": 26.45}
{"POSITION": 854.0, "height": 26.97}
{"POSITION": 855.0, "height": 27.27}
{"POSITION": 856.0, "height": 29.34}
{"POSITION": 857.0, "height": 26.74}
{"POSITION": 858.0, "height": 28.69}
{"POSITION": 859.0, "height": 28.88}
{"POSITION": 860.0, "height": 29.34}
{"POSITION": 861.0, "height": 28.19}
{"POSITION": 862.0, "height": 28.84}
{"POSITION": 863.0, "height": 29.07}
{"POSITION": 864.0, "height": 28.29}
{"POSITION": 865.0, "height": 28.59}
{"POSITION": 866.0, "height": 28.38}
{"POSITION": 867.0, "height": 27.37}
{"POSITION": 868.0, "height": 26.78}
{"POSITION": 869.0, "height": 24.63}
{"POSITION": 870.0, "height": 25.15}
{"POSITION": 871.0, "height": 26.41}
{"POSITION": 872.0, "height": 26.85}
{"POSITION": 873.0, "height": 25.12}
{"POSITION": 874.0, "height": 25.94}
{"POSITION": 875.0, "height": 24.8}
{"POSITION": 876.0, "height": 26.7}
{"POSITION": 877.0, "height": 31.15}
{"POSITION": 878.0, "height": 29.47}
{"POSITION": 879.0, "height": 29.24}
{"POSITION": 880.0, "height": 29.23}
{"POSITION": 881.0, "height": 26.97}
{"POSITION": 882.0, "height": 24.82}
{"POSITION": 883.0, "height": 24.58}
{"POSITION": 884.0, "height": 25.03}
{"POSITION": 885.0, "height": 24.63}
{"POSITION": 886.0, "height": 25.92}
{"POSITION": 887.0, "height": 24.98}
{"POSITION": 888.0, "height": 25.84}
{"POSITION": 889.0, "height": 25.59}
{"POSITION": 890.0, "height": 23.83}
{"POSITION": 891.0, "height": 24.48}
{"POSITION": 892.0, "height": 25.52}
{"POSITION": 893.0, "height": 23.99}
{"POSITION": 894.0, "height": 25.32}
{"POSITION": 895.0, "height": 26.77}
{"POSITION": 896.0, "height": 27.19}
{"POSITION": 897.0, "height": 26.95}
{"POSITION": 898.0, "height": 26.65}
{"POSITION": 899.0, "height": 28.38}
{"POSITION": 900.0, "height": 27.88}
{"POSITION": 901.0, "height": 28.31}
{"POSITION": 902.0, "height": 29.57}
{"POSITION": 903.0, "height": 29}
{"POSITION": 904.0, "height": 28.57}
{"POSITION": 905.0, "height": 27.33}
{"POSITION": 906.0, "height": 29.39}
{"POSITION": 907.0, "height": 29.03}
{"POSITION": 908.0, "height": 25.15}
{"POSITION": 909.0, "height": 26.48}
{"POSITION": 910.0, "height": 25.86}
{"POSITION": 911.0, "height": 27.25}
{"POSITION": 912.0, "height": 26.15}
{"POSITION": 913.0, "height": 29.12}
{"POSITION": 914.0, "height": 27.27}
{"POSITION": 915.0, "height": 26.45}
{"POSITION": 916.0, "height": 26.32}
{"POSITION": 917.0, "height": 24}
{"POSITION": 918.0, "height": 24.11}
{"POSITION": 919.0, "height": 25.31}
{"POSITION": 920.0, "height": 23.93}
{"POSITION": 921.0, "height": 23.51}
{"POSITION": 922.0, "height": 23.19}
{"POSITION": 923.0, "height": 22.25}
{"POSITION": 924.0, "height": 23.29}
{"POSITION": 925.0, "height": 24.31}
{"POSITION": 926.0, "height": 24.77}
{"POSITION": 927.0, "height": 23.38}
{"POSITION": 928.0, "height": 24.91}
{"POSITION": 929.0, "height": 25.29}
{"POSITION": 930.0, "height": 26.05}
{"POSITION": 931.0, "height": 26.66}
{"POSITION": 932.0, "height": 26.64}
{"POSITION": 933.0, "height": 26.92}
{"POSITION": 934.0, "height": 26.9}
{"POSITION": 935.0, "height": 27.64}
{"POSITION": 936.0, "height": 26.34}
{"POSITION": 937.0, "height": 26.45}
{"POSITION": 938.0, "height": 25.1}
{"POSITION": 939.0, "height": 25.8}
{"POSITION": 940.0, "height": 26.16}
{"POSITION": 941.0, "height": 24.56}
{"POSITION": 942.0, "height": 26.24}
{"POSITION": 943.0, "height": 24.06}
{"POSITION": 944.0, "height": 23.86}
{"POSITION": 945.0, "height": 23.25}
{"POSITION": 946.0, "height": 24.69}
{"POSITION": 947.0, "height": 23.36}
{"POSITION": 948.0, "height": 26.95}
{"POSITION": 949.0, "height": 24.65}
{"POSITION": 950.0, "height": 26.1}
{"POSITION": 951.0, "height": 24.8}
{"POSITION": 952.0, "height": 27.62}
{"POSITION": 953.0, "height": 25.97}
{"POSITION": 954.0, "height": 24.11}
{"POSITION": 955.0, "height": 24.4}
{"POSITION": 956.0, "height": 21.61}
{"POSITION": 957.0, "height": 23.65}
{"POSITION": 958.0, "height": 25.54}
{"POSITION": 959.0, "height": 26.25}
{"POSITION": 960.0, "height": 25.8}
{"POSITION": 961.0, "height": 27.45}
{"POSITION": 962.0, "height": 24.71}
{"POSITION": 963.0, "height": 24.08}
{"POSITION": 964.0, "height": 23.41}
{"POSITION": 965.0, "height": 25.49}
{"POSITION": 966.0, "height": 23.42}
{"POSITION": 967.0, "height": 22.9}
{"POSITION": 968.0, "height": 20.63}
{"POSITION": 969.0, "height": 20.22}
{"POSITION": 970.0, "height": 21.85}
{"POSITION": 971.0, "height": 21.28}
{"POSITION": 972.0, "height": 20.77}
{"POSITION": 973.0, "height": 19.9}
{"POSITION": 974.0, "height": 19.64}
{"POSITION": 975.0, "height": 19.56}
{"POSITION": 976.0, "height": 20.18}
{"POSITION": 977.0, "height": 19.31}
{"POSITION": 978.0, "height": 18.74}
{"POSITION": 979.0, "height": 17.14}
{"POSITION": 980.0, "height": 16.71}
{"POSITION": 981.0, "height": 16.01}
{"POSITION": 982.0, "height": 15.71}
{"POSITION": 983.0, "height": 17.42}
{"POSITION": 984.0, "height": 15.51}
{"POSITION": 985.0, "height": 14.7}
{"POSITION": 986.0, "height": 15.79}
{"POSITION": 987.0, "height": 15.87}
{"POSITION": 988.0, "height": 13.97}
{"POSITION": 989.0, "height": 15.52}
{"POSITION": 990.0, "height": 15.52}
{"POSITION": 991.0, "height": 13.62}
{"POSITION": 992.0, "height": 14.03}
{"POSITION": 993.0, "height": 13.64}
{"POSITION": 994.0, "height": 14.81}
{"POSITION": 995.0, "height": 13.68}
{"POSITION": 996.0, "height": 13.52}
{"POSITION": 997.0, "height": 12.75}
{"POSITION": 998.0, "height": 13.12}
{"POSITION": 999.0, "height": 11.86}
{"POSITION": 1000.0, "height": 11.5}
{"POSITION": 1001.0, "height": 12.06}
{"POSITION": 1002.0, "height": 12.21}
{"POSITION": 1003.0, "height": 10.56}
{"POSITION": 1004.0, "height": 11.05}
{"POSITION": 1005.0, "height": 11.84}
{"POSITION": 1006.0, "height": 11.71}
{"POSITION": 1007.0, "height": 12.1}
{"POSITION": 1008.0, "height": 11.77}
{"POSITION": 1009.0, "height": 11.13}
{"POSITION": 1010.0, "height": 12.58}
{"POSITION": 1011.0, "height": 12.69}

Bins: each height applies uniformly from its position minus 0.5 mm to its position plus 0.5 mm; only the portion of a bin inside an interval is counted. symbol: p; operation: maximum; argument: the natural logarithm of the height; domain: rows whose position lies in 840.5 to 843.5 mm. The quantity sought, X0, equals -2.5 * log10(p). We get -1.313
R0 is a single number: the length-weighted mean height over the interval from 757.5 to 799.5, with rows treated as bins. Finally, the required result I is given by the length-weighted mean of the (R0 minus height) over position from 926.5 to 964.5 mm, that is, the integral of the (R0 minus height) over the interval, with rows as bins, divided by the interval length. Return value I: -5.9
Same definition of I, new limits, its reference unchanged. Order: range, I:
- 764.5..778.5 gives 2.8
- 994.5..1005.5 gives 7.2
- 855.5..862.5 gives -9.1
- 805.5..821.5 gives -6.5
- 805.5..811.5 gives -5.9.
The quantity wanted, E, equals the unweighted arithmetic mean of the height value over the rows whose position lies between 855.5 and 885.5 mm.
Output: 27.3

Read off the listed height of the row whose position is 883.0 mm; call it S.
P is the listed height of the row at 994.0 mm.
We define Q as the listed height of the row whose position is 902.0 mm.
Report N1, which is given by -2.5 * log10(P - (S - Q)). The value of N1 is -3.2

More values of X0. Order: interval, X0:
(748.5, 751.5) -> -1.376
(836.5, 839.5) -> -1.291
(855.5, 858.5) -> -1.322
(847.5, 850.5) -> -1.326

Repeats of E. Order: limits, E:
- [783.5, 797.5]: 20.5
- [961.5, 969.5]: 23.1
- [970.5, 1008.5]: 15.1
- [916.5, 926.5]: 23.9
